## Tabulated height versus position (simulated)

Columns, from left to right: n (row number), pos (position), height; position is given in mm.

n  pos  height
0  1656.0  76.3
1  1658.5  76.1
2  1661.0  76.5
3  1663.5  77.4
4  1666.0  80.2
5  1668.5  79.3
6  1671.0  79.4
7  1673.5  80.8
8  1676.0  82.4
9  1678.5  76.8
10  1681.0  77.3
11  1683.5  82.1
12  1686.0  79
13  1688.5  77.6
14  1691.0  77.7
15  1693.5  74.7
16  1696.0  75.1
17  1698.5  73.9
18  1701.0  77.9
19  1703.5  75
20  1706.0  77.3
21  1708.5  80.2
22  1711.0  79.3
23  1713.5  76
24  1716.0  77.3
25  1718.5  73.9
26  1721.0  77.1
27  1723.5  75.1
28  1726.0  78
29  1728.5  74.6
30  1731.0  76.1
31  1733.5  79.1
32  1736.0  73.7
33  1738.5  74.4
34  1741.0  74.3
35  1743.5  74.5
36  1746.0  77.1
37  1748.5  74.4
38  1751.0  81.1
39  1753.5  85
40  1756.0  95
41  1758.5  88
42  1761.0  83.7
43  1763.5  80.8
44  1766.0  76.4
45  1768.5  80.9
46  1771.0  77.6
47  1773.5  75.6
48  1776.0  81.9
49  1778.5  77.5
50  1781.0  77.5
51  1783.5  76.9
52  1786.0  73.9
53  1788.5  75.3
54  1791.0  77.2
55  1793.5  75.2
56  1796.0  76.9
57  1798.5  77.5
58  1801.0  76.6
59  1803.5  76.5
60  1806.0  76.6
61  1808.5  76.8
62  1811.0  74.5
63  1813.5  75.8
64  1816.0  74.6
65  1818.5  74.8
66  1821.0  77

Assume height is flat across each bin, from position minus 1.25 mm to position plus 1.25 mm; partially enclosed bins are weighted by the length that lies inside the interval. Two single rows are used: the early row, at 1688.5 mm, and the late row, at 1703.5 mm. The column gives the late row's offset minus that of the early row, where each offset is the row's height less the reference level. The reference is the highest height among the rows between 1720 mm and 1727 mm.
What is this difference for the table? -2.6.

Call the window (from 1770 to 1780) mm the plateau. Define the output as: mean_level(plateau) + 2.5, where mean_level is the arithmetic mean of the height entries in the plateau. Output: 81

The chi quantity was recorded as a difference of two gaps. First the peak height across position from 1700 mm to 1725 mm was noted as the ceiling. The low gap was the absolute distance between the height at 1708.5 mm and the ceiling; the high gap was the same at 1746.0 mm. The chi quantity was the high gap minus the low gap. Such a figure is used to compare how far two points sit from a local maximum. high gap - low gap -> 3.1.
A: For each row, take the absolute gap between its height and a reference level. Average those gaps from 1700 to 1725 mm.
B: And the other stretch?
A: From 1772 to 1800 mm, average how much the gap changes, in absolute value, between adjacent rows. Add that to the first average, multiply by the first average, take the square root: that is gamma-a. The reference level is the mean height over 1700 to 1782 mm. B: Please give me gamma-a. 2.65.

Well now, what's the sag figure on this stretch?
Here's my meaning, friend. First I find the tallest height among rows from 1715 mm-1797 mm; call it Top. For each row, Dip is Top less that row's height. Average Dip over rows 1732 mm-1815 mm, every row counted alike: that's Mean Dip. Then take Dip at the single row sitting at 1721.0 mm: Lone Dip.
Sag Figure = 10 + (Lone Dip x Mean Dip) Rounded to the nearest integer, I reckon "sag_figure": 312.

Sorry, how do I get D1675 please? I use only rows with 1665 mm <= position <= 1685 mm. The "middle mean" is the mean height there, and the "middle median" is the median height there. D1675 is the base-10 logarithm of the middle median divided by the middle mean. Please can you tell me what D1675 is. 0.0001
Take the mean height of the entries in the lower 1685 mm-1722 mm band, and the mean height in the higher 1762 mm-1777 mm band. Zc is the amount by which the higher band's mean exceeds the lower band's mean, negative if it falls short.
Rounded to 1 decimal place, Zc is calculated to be 2.1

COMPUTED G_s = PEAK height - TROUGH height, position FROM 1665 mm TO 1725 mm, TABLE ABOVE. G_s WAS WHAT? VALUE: 8.5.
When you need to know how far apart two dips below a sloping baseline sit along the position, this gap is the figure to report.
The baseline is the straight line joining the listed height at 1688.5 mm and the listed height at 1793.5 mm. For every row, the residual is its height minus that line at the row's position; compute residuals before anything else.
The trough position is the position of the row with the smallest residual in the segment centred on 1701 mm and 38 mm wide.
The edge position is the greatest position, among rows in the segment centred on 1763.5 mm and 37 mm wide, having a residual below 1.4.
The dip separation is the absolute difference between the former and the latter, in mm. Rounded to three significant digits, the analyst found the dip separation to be 75.0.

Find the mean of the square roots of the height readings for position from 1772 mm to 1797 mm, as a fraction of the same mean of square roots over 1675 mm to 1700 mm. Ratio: 0.99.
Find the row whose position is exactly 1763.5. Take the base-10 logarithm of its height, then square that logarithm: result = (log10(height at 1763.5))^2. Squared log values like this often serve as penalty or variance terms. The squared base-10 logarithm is 3.64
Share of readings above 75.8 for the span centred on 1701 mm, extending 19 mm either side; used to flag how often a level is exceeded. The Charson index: 0.67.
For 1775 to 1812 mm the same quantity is 0.73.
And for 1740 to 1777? 0.73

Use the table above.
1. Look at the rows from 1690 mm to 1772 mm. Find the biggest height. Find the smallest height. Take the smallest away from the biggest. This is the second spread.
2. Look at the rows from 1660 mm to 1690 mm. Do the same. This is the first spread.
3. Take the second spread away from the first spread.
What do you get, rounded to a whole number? -15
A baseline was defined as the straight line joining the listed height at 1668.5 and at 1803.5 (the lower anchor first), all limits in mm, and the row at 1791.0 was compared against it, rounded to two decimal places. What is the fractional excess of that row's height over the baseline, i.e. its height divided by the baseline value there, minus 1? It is 0.01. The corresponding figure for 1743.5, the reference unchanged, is -0.04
